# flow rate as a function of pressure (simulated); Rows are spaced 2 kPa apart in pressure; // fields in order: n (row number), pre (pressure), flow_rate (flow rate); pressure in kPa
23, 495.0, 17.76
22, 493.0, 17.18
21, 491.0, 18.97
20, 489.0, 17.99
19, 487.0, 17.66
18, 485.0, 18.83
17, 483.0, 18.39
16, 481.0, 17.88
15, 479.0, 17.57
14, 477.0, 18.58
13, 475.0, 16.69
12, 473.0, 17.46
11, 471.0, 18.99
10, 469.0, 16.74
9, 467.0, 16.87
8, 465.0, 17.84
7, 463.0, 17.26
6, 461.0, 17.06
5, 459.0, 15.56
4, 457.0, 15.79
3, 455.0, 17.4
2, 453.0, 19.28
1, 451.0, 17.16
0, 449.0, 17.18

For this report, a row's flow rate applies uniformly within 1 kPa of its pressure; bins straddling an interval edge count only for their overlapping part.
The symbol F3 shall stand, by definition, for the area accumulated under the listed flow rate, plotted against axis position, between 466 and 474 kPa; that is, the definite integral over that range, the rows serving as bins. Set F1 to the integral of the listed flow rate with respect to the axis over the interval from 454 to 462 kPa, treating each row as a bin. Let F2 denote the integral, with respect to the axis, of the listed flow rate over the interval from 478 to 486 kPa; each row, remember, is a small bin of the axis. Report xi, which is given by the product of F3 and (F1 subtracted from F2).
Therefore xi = 1922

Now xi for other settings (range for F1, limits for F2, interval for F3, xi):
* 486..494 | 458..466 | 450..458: -1136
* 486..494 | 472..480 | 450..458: -418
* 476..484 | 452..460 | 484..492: -1290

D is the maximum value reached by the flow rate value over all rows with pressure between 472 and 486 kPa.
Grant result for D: 18.83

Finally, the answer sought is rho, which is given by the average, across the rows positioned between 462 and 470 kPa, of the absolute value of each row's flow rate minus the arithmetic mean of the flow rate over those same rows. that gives 0.37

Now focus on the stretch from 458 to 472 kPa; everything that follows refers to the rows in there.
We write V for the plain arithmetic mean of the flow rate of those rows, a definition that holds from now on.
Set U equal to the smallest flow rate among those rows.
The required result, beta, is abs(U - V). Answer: 1.63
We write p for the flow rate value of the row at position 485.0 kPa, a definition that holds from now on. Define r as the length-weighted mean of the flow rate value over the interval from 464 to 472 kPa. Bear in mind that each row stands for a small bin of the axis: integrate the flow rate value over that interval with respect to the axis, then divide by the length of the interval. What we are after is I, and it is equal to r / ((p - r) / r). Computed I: 254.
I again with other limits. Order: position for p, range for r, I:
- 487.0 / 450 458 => 1200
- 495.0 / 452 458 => 1133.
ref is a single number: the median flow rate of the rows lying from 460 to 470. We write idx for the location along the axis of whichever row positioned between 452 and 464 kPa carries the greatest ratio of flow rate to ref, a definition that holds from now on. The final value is 453.0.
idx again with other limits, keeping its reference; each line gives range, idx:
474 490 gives 485.0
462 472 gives 471.0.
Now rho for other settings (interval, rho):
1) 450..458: 0.94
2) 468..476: 0.76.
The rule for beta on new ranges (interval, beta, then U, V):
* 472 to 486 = 1.22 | 16.69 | 17.9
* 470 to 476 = 1.02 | 16.69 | 17.7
